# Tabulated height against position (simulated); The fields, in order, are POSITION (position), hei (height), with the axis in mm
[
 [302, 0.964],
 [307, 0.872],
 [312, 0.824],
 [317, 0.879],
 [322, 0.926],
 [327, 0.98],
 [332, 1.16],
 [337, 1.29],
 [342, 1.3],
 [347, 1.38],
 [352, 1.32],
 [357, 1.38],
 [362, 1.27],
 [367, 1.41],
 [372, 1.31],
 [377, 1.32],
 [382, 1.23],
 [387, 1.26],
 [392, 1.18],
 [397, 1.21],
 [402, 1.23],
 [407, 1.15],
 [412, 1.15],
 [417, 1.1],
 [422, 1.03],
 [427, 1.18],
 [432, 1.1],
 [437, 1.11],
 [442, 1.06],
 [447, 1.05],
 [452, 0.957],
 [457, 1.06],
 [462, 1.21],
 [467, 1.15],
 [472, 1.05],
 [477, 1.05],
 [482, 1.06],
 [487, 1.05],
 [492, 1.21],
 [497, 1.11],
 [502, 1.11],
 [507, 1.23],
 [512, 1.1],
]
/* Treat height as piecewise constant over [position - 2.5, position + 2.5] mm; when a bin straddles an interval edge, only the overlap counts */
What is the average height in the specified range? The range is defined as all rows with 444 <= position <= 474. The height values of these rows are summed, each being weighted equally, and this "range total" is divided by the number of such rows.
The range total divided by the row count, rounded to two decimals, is 1.08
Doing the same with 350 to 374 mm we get 1.34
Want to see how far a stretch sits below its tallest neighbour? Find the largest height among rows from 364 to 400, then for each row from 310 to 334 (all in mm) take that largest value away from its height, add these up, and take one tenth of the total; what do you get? -0.23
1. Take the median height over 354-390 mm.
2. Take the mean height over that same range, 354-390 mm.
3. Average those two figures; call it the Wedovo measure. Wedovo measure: 1.31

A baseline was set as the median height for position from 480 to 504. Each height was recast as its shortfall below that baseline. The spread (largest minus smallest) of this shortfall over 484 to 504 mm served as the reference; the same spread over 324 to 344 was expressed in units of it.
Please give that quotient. 2.0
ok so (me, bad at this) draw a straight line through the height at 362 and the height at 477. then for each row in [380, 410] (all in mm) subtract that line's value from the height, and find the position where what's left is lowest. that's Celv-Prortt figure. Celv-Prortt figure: 407 mm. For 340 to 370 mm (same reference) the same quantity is 342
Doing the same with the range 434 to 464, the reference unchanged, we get 452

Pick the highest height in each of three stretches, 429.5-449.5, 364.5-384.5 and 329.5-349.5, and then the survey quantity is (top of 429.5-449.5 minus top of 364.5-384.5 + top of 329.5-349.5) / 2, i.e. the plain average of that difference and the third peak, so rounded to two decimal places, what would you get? 0.54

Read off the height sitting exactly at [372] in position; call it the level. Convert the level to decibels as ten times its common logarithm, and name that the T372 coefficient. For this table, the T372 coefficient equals 1.2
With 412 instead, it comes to 0.6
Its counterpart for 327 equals -0.1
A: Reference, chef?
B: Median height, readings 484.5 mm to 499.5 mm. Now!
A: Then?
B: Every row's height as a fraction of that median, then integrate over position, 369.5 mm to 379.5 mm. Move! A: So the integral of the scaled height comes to 11.8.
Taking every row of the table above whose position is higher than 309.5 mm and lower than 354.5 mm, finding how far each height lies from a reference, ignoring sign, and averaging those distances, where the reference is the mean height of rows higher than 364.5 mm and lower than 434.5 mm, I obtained 0.192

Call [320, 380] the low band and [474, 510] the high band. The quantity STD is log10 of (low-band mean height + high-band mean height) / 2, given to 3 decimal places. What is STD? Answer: 0.074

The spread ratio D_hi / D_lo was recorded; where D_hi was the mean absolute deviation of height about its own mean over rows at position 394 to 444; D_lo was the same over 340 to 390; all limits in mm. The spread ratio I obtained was 1.2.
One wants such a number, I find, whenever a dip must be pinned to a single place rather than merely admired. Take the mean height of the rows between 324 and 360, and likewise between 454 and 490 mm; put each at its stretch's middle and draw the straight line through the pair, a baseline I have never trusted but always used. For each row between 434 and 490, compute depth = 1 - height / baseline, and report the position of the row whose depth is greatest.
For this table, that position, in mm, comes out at 452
